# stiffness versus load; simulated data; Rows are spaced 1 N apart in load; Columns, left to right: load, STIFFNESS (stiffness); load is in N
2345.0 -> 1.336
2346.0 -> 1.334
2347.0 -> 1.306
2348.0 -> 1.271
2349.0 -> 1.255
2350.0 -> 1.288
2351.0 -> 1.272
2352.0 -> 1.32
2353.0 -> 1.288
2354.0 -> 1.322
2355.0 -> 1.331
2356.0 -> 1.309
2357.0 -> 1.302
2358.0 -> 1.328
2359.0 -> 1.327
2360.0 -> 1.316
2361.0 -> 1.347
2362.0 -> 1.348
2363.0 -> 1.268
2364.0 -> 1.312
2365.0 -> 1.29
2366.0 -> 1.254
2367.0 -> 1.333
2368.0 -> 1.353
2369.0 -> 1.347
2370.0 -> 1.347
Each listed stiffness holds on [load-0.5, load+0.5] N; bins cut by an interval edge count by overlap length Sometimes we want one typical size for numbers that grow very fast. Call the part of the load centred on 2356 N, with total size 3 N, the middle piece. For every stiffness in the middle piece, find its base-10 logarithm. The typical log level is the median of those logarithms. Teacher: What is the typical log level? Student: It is 0.117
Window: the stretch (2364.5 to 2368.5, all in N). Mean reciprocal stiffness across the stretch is 0.765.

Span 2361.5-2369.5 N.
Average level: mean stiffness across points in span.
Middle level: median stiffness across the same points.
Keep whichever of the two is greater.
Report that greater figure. 1.32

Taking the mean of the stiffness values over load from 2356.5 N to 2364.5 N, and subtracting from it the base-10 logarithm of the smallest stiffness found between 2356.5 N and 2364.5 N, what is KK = 1.215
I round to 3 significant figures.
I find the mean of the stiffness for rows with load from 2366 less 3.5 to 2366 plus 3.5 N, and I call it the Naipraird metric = 1.31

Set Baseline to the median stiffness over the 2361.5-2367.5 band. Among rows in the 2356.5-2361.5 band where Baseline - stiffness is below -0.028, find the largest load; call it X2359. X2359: 2361.0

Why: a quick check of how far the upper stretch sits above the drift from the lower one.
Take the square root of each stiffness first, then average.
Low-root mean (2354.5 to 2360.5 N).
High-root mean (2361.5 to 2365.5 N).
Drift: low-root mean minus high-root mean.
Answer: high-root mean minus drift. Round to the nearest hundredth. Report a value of 1.14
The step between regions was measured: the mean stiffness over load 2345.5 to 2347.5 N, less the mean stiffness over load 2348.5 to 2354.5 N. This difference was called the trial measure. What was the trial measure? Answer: 0.03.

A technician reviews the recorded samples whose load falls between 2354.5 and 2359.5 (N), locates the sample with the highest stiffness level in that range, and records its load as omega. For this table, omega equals 2355.0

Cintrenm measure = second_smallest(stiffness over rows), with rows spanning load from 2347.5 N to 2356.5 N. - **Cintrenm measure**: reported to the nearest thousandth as 1.271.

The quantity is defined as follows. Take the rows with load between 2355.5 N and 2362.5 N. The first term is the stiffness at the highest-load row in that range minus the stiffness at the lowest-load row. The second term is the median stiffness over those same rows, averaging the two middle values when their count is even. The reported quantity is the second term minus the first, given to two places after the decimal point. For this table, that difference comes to 1.29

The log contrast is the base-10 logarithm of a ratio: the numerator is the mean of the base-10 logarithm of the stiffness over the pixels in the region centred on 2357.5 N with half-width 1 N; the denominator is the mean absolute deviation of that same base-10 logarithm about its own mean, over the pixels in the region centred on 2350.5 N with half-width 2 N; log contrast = 1.24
